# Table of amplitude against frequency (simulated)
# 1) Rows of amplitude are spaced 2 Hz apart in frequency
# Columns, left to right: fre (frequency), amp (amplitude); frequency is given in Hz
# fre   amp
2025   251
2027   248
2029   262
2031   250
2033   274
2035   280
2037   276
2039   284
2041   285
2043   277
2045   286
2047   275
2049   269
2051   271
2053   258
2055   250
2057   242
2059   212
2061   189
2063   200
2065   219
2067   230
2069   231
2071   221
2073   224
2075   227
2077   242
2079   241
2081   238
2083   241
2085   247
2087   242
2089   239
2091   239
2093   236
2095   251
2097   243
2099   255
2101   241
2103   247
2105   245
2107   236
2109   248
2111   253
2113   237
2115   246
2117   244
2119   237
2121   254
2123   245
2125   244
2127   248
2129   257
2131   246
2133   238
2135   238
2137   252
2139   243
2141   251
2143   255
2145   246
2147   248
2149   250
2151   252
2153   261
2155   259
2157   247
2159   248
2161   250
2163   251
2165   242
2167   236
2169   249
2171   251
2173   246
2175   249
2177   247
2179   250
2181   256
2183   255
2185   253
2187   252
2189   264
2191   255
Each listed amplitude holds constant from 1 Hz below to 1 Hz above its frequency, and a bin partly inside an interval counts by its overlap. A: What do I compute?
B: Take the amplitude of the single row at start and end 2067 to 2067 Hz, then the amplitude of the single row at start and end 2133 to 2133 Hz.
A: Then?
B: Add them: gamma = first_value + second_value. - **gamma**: 468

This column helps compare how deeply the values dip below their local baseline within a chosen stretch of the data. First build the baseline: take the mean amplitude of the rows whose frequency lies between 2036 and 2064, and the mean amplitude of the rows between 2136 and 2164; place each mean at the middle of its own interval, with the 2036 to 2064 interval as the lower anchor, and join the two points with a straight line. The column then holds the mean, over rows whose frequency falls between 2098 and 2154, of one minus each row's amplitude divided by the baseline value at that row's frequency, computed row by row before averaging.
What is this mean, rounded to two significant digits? 0.020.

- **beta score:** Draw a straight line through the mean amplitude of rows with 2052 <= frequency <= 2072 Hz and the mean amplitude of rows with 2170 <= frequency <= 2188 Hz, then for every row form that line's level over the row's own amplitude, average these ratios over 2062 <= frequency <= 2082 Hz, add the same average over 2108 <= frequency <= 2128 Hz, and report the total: 1.97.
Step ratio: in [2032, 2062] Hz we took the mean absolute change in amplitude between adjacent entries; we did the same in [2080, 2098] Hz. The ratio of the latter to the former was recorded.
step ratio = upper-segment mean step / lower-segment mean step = 0.55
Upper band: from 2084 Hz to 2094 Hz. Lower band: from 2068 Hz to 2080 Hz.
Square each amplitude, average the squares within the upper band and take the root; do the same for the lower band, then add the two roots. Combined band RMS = 472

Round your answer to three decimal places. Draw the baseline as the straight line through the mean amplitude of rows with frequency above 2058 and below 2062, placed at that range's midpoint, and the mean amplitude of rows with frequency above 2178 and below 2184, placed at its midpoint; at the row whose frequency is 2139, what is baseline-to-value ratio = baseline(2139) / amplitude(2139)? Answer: 0.968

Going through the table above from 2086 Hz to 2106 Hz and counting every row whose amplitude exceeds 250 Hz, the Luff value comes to 2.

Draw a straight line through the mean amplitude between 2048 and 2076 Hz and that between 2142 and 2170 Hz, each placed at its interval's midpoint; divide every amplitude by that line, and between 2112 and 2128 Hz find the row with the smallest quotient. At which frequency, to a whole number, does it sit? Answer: 2119 Hz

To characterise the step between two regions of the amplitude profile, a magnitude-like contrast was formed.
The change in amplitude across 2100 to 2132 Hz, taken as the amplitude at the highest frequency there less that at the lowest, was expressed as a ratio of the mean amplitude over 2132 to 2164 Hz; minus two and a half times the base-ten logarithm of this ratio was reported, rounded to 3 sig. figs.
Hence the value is 4.24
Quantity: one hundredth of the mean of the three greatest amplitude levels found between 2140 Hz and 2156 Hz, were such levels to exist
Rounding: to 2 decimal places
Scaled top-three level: 2.58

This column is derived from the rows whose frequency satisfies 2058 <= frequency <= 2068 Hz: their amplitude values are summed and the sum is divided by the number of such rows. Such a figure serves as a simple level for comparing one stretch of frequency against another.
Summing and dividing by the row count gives 210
